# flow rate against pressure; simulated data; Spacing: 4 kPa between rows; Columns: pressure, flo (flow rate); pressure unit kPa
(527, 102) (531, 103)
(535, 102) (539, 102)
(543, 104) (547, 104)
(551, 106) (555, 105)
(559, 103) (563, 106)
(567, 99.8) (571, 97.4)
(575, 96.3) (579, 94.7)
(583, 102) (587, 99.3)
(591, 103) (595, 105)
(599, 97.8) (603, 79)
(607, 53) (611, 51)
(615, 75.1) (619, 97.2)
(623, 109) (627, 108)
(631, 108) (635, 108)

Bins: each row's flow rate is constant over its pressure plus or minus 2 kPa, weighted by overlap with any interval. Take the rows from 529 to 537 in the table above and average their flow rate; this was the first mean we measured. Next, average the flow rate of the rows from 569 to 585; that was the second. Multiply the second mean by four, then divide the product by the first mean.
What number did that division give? 3.8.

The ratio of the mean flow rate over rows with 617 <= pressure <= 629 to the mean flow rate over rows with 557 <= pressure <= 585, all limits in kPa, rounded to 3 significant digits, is 1.05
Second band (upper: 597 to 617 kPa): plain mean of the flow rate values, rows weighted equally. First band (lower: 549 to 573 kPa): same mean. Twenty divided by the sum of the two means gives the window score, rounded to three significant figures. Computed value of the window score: 0.115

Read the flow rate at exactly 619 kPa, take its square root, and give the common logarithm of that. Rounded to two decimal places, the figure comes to 0.99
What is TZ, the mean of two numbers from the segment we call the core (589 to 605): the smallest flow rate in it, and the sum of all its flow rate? 232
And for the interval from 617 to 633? 260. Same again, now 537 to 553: 259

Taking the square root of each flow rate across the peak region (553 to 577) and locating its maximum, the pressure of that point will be 563 kPa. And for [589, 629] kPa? 623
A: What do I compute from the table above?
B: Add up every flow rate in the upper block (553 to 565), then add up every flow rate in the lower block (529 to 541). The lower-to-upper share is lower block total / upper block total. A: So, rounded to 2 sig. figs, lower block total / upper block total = 0.98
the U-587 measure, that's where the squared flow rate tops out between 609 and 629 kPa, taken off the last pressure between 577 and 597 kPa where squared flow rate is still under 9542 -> -44 kPa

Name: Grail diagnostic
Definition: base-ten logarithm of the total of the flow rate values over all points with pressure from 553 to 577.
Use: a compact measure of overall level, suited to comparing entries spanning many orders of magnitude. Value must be 2.78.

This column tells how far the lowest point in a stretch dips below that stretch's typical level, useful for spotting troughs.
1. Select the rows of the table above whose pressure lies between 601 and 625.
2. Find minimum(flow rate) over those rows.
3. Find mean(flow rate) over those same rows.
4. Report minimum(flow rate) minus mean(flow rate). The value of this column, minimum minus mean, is -26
